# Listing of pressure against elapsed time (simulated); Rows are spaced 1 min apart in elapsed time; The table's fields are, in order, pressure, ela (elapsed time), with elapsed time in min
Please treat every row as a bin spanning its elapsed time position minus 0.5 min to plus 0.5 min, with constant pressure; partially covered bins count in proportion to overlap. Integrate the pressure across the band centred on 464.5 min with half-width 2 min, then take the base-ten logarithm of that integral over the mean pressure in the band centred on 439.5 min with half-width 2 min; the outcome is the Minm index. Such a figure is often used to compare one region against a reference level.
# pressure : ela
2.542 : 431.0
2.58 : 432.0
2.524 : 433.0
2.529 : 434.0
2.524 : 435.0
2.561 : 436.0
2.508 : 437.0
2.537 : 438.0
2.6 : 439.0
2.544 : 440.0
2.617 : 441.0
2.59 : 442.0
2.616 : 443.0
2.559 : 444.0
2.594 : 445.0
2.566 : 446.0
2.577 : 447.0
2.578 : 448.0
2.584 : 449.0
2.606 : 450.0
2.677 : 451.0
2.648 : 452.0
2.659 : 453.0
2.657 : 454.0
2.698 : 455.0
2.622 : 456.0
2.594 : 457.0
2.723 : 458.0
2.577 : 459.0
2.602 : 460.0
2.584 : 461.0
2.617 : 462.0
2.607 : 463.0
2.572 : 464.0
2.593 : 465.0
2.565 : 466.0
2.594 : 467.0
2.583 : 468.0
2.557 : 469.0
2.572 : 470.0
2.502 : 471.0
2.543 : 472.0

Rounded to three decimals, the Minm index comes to 0.604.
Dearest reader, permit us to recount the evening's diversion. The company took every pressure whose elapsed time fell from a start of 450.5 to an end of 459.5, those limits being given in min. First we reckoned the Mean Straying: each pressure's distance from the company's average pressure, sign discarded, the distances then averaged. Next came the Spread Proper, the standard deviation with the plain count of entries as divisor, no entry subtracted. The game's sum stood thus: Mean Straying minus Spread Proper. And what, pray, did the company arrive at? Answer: -0.009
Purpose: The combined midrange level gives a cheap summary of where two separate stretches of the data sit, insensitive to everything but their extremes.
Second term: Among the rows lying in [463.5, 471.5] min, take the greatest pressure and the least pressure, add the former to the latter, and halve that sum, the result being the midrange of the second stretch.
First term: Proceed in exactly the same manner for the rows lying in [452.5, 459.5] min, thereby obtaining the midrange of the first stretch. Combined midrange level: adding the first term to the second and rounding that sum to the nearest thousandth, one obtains 5.198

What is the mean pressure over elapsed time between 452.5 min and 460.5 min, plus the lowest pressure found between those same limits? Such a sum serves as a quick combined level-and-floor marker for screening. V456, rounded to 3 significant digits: 5.22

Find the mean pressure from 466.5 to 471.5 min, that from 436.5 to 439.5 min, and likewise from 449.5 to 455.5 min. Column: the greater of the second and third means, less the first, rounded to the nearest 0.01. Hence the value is 0.10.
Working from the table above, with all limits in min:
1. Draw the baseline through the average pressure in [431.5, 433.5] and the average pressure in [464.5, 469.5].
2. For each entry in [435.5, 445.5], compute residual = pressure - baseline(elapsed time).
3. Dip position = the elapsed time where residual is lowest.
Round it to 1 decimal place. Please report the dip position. 437.0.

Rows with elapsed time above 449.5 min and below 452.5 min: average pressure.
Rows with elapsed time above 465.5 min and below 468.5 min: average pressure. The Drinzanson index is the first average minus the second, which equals 0.063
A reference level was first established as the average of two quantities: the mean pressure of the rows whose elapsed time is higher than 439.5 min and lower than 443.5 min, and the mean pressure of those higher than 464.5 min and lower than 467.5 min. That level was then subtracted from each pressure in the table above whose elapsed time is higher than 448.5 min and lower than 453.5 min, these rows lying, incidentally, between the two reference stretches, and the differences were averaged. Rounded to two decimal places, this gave 0.05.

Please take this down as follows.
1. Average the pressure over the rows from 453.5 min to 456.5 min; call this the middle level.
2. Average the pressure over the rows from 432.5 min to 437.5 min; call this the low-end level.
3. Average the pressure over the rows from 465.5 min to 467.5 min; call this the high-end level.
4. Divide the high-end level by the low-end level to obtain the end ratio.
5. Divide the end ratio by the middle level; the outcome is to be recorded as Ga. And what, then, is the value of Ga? 0.3836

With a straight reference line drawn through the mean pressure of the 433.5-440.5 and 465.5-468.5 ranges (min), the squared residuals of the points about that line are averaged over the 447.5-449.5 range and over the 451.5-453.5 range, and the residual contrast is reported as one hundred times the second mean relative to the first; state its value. 1500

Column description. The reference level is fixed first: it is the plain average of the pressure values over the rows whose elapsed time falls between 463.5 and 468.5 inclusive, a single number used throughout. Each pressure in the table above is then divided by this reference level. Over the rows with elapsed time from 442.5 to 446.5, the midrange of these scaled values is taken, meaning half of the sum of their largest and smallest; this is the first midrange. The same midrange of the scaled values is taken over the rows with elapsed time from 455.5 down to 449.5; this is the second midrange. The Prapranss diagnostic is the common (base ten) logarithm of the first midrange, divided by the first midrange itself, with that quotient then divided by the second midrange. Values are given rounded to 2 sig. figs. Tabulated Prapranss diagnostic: 0.0010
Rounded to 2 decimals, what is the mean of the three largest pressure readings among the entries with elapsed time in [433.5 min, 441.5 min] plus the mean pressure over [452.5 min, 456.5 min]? 5.25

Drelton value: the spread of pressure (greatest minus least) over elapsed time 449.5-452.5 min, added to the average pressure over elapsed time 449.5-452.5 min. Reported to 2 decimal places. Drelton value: 2.71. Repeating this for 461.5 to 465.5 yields 2.64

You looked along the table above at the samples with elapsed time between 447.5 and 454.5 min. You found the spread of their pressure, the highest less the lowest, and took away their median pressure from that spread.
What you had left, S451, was -2.55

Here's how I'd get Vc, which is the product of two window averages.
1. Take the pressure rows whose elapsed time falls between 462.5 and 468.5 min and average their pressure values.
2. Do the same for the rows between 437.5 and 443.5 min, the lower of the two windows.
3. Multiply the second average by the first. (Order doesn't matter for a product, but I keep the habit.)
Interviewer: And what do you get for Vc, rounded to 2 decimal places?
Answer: 6.68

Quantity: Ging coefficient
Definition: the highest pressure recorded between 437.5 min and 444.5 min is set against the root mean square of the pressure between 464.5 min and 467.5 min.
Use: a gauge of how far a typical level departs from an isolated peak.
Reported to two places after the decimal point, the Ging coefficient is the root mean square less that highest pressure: -0.03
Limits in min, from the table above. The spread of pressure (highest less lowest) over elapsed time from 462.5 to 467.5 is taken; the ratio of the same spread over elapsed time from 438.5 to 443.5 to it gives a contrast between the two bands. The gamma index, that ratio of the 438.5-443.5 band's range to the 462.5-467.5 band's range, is 1.7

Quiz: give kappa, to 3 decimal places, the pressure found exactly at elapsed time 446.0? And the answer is 2.566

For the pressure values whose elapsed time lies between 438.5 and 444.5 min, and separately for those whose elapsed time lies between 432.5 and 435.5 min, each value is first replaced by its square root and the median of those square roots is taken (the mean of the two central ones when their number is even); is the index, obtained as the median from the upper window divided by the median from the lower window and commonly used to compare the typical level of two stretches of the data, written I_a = 1.01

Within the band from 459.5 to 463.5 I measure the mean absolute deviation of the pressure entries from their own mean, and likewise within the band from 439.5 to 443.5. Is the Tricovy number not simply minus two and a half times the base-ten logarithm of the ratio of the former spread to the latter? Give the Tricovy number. 1.0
